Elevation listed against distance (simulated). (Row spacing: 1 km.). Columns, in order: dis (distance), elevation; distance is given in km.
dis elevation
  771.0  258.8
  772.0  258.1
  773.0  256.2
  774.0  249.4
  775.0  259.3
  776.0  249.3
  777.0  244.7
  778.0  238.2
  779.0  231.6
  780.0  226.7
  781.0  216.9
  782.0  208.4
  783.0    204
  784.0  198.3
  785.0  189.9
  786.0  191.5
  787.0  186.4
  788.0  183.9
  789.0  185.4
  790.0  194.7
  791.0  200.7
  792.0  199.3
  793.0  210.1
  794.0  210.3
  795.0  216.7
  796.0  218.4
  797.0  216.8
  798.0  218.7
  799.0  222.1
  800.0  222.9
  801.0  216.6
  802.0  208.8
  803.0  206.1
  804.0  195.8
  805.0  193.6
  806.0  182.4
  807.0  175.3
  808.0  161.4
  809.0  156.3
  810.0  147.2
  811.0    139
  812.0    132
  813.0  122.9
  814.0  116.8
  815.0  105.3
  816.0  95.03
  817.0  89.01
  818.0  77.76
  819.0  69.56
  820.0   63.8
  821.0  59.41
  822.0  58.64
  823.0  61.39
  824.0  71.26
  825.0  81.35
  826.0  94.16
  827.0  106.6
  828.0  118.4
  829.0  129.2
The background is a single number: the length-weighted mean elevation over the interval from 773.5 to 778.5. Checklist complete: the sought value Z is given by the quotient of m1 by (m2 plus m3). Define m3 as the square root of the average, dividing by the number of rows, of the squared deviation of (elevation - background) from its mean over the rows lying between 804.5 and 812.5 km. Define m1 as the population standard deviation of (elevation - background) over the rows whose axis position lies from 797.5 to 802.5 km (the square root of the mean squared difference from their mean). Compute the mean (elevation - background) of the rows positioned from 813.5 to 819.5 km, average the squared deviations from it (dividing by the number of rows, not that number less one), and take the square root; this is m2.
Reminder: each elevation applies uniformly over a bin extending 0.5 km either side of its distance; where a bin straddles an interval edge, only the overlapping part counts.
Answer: 0.14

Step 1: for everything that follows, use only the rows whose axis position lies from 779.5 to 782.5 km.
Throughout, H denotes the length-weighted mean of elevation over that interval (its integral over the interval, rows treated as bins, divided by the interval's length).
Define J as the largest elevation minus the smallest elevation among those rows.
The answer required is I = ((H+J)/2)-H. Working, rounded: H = 217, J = 18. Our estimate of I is -100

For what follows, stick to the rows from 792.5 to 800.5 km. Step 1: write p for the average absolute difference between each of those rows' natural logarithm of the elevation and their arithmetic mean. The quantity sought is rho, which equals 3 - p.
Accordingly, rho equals 2.98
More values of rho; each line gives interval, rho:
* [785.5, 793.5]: 2.96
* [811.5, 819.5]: 2.82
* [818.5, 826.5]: 2.87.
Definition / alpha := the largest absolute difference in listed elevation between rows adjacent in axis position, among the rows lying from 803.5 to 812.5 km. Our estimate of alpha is 13.9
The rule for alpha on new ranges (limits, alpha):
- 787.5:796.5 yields 10.8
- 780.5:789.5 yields 8.5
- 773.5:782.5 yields 10.0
